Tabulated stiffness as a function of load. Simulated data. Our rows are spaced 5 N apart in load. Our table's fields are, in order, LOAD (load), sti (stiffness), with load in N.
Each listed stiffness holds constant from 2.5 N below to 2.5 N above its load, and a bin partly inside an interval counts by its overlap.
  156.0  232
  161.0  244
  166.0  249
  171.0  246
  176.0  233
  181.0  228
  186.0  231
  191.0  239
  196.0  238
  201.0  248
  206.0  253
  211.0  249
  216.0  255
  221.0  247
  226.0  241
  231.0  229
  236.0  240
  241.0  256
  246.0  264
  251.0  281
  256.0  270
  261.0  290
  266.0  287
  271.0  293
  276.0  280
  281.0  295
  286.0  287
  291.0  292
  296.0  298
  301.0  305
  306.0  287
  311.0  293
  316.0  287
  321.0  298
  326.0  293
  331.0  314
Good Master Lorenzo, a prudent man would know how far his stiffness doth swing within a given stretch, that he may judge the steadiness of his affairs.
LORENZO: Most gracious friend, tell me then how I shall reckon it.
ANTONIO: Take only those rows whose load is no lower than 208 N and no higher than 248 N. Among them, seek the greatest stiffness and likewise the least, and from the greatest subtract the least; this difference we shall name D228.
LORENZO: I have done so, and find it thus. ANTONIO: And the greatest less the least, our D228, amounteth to 35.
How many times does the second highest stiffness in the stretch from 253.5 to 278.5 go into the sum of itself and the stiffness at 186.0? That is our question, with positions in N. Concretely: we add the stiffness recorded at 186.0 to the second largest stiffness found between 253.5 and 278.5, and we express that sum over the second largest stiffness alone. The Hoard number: 1.80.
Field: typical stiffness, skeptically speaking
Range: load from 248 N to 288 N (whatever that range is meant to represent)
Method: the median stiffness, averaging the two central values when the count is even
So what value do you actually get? 287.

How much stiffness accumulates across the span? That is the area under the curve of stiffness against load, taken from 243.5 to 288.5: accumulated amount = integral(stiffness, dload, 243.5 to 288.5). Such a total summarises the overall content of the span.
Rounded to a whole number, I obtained 12735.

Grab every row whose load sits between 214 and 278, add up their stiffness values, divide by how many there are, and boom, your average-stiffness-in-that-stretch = 264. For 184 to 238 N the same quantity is 243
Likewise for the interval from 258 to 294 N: 289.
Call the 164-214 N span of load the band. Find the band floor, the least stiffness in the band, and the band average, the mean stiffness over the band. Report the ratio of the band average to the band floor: 1.06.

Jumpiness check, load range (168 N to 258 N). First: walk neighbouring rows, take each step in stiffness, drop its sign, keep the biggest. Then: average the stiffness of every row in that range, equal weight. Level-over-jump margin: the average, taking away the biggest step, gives 230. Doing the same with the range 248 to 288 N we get 265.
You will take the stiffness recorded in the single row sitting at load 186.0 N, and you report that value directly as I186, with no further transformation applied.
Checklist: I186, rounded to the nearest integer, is 231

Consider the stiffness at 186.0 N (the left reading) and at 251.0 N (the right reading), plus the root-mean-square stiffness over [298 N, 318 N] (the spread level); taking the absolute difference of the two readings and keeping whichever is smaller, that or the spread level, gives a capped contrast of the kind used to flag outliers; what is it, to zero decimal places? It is 50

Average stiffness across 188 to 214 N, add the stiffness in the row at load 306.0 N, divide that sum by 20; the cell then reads 26.6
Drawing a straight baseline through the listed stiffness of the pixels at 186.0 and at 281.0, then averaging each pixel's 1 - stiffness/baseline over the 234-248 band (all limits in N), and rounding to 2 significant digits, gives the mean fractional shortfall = 0.055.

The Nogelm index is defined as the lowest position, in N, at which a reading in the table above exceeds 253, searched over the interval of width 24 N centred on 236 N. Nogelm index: 241.0 N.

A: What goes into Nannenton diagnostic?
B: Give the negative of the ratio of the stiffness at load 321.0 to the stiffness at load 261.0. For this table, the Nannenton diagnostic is -1.03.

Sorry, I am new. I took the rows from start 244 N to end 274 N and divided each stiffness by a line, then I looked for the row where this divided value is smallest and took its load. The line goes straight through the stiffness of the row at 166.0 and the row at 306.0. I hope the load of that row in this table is 246.0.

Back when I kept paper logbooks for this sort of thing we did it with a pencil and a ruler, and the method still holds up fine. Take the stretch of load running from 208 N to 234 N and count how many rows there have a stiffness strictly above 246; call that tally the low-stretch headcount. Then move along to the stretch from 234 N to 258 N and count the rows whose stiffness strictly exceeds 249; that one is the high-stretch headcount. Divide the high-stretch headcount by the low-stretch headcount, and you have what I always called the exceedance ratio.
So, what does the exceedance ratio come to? 1.33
